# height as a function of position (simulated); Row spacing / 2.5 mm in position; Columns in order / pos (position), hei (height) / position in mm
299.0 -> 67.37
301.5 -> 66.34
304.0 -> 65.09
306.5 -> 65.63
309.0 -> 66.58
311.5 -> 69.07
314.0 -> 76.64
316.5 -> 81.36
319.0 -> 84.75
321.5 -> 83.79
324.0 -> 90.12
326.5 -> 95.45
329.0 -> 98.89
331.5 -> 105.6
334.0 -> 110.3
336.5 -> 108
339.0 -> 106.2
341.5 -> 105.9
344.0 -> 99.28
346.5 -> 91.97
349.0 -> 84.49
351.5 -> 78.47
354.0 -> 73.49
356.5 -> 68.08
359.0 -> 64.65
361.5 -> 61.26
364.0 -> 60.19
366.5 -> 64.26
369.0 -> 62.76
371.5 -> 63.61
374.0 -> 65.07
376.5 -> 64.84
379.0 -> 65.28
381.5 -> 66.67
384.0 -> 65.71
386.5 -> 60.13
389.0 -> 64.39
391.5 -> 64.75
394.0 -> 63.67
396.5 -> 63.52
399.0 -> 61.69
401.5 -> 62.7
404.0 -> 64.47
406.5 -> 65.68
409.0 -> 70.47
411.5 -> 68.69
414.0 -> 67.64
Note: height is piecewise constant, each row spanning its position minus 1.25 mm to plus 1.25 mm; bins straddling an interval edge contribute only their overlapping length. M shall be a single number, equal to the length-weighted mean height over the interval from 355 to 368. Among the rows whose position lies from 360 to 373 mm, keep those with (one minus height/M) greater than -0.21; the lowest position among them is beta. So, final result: 361.5 mm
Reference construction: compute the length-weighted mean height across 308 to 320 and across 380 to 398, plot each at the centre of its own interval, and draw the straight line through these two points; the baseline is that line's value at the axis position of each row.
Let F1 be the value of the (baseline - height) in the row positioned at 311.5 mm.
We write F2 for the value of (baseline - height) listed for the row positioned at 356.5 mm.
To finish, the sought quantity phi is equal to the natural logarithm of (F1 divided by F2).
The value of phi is 1.91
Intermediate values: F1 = 7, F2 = 1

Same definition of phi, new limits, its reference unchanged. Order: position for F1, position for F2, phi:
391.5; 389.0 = 1.28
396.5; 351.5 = -2.70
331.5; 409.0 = 1.24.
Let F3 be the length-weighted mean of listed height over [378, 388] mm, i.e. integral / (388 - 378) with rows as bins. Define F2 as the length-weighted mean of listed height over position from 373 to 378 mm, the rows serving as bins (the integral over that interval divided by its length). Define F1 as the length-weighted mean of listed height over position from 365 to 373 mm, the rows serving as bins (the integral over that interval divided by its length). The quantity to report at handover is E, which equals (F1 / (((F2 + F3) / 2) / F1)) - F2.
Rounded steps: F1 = 63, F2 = 65.0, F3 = 64.4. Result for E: -3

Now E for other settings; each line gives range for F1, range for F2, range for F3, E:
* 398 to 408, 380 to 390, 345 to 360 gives -7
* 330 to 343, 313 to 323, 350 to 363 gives 69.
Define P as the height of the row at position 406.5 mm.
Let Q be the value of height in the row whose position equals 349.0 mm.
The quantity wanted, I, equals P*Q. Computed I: 5549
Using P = 65.68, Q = 84.49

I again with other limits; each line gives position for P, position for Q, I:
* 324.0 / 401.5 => 5651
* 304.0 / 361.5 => 3987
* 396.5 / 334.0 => 7006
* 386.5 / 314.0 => 4608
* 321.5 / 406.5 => 5503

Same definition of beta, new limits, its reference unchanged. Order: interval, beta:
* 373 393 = 374.0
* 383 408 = 384.0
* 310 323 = 311.5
